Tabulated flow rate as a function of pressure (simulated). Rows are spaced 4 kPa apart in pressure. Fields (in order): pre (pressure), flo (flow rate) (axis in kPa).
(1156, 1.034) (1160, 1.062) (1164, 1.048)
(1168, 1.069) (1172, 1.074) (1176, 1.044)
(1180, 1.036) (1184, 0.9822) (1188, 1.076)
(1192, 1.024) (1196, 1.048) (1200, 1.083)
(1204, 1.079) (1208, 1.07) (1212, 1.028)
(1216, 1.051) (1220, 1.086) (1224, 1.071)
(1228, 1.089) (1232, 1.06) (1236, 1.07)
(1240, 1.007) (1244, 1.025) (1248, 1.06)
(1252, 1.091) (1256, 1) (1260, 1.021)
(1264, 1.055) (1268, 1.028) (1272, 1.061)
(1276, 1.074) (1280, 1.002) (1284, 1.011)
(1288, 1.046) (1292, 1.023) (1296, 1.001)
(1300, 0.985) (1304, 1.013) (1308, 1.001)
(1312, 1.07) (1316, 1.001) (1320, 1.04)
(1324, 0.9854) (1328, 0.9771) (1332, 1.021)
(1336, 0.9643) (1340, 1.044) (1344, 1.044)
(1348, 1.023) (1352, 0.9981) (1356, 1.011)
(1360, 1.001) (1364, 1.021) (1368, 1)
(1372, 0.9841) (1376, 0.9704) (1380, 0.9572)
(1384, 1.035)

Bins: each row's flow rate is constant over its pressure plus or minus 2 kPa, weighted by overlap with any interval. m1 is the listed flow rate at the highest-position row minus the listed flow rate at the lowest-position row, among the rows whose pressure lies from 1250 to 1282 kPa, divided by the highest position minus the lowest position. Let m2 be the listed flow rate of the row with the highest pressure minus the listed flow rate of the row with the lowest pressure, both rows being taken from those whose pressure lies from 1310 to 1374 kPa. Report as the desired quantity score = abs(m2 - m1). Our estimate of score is 0.08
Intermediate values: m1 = -0.0032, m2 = -0.09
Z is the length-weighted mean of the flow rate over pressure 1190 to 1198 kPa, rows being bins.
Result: 1.04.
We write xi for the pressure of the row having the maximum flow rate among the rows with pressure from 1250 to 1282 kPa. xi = 1252 kPa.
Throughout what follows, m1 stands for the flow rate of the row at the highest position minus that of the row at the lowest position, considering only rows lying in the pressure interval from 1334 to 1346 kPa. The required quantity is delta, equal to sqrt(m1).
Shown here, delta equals 0.28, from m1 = 0.08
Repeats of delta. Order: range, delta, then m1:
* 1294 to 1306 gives 0.11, 0.01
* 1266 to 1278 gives 0.21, 0.05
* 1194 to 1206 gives 0.18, 0.03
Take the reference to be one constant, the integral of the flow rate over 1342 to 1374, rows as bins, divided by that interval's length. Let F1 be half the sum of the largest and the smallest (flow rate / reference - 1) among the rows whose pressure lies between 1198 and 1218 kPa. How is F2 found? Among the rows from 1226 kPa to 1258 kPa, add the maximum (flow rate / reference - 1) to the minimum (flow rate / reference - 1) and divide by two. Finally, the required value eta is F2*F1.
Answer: 0.0016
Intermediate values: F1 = 0.045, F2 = 0.035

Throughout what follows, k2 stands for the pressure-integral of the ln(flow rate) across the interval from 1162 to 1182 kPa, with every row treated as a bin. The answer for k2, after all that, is 1.05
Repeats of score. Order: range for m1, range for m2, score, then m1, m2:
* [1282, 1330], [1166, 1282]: 0.07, -0.0008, -0.07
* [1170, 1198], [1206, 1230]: 0.02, -0.0011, 0.02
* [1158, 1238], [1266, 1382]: 0.07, 0.0001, -0.07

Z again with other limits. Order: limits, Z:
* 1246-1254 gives 1.08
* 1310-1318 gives 1.04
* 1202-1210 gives 1.07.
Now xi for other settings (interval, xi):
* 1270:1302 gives 1276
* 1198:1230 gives 1228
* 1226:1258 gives 1252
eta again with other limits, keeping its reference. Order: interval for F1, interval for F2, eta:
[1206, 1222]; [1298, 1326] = 0.0008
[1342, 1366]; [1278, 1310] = 0.0001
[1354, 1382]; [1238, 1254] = -0.0008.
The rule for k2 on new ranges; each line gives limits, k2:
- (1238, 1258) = 0.71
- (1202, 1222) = 1.21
